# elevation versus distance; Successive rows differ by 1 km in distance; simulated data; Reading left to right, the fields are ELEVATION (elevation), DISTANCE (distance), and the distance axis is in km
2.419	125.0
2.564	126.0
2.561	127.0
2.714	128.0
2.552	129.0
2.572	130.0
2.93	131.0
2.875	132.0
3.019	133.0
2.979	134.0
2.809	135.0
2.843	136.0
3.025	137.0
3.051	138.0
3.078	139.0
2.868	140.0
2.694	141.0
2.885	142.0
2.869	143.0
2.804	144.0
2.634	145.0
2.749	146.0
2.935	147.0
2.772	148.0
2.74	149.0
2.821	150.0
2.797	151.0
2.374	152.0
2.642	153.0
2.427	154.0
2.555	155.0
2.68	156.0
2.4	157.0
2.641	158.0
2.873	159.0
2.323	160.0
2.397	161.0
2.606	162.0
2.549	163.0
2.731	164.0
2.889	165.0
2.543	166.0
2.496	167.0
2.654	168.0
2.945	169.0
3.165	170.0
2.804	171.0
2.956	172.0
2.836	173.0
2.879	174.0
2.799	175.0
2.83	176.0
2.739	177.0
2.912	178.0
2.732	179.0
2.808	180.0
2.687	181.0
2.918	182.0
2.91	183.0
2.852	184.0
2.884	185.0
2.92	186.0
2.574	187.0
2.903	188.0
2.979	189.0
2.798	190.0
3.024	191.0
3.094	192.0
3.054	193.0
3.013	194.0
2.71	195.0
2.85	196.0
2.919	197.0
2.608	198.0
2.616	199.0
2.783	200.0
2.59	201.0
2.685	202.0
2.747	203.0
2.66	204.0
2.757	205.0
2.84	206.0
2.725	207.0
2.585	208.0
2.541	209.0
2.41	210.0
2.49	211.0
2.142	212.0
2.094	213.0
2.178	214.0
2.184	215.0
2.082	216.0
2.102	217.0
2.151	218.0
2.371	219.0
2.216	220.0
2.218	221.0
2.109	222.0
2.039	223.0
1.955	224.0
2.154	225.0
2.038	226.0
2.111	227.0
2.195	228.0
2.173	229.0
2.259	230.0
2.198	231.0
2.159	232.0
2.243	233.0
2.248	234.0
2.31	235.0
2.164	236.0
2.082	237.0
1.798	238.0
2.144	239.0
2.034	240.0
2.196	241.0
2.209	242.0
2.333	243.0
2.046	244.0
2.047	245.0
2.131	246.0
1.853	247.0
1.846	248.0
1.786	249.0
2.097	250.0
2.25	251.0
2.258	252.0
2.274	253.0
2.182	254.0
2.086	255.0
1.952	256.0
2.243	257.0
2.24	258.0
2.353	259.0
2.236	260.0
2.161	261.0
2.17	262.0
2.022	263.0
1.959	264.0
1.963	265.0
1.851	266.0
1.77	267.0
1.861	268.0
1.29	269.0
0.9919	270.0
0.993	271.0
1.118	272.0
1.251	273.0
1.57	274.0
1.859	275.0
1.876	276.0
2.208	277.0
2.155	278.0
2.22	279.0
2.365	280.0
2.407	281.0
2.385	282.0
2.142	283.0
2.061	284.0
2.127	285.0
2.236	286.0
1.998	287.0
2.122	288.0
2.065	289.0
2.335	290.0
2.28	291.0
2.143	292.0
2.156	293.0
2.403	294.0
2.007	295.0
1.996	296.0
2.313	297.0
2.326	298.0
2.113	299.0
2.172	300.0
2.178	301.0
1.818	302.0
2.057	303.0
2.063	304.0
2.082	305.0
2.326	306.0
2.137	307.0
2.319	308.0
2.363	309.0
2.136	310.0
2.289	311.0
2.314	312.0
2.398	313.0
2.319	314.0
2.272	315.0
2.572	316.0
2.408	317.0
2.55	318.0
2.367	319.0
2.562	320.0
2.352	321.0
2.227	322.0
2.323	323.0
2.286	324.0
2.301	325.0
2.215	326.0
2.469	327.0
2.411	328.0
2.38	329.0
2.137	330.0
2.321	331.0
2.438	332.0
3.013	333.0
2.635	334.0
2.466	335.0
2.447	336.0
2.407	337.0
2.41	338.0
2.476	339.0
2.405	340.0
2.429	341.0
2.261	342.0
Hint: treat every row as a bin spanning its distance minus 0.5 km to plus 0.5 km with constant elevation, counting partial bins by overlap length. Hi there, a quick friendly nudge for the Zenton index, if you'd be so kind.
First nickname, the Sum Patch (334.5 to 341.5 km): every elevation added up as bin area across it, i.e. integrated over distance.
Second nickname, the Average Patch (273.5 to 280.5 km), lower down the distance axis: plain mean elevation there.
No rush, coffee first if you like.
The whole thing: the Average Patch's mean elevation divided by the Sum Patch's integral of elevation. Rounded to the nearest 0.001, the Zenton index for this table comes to 0.119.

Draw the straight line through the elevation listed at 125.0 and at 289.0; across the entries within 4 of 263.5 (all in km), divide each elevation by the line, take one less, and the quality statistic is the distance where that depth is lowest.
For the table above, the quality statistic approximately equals 267.0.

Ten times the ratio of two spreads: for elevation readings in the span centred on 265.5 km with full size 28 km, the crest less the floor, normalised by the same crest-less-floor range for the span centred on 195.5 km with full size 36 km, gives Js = 14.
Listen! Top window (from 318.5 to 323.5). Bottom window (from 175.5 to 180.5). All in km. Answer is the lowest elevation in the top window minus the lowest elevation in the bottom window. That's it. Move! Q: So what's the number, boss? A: -0.5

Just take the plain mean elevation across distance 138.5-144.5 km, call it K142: 2.87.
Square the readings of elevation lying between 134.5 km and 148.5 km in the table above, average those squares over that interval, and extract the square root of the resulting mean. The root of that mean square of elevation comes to 2.86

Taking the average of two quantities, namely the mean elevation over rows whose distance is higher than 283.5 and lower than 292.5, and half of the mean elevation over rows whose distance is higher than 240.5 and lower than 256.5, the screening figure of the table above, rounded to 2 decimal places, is 1.60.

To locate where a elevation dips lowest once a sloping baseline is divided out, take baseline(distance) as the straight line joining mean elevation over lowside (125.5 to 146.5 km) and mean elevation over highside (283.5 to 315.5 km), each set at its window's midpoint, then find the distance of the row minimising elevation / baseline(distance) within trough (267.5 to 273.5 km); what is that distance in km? 270.0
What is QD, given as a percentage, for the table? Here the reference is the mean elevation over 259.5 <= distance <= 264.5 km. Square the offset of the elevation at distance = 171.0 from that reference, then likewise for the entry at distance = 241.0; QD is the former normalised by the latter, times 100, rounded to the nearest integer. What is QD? 6459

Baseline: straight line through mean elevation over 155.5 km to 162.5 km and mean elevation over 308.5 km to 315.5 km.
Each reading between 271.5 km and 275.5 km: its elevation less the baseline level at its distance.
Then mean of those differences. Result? -0.9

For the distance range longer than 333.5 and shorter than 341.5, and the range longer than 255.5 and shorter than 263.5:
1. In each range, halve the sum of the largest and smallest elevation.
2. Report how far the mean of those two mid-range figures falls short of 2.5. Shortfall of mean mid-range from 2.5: 0.16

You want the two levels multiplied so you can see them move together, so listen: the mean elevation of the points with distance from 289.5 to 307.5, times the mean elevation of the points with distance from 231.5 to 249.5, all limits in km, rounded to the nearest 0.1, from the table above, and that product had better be 4.5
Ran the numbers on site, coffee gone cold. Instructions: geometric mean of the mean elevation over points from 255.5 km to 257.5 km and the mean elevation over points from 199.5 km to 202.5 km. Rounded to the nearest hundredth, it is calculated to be 2.37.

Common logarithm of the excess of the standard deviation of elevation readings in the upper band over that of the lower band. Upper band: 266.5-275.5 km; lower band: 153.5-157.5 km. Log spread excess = -0.64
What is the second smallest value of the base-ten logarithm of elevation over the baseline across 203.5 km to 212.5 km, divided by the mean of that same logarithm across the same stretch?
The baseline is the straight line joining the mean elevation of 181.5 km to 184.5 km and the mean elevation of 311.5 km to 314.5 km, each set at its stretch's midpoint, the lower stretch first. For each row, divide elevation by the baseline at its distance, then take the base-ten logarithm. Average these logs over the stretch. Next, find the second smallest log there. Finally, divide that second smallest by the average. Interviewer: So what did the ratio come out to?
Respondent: 1.7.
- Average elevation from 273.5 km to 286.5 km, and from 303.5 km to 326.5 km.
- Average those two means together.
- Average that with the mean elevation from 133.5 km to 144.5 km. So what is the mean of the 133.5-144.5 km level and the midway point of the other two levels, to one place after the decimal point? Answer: 2.6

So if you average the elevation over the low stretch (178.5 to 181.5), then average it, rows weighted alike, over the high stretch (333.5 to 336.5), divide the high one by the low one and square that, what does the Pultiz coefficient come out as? 0.84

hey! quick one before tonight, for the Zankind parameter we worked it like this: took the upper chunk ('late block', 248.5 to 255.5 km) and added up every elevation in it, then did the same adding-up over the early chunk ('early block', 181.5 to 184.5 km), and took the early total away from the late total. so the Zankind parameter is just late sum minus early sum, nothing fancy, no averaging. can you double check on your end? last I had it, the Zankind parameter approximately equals 6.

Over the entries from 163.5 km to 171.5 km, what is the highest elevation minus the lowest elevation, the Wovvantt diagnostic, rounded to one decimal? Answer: 0.7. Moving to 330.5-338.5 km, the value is 0.7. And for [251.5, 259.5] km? 0.4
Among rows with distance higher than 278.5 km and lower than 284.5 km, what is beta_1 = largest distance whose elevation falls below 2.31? 284.0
